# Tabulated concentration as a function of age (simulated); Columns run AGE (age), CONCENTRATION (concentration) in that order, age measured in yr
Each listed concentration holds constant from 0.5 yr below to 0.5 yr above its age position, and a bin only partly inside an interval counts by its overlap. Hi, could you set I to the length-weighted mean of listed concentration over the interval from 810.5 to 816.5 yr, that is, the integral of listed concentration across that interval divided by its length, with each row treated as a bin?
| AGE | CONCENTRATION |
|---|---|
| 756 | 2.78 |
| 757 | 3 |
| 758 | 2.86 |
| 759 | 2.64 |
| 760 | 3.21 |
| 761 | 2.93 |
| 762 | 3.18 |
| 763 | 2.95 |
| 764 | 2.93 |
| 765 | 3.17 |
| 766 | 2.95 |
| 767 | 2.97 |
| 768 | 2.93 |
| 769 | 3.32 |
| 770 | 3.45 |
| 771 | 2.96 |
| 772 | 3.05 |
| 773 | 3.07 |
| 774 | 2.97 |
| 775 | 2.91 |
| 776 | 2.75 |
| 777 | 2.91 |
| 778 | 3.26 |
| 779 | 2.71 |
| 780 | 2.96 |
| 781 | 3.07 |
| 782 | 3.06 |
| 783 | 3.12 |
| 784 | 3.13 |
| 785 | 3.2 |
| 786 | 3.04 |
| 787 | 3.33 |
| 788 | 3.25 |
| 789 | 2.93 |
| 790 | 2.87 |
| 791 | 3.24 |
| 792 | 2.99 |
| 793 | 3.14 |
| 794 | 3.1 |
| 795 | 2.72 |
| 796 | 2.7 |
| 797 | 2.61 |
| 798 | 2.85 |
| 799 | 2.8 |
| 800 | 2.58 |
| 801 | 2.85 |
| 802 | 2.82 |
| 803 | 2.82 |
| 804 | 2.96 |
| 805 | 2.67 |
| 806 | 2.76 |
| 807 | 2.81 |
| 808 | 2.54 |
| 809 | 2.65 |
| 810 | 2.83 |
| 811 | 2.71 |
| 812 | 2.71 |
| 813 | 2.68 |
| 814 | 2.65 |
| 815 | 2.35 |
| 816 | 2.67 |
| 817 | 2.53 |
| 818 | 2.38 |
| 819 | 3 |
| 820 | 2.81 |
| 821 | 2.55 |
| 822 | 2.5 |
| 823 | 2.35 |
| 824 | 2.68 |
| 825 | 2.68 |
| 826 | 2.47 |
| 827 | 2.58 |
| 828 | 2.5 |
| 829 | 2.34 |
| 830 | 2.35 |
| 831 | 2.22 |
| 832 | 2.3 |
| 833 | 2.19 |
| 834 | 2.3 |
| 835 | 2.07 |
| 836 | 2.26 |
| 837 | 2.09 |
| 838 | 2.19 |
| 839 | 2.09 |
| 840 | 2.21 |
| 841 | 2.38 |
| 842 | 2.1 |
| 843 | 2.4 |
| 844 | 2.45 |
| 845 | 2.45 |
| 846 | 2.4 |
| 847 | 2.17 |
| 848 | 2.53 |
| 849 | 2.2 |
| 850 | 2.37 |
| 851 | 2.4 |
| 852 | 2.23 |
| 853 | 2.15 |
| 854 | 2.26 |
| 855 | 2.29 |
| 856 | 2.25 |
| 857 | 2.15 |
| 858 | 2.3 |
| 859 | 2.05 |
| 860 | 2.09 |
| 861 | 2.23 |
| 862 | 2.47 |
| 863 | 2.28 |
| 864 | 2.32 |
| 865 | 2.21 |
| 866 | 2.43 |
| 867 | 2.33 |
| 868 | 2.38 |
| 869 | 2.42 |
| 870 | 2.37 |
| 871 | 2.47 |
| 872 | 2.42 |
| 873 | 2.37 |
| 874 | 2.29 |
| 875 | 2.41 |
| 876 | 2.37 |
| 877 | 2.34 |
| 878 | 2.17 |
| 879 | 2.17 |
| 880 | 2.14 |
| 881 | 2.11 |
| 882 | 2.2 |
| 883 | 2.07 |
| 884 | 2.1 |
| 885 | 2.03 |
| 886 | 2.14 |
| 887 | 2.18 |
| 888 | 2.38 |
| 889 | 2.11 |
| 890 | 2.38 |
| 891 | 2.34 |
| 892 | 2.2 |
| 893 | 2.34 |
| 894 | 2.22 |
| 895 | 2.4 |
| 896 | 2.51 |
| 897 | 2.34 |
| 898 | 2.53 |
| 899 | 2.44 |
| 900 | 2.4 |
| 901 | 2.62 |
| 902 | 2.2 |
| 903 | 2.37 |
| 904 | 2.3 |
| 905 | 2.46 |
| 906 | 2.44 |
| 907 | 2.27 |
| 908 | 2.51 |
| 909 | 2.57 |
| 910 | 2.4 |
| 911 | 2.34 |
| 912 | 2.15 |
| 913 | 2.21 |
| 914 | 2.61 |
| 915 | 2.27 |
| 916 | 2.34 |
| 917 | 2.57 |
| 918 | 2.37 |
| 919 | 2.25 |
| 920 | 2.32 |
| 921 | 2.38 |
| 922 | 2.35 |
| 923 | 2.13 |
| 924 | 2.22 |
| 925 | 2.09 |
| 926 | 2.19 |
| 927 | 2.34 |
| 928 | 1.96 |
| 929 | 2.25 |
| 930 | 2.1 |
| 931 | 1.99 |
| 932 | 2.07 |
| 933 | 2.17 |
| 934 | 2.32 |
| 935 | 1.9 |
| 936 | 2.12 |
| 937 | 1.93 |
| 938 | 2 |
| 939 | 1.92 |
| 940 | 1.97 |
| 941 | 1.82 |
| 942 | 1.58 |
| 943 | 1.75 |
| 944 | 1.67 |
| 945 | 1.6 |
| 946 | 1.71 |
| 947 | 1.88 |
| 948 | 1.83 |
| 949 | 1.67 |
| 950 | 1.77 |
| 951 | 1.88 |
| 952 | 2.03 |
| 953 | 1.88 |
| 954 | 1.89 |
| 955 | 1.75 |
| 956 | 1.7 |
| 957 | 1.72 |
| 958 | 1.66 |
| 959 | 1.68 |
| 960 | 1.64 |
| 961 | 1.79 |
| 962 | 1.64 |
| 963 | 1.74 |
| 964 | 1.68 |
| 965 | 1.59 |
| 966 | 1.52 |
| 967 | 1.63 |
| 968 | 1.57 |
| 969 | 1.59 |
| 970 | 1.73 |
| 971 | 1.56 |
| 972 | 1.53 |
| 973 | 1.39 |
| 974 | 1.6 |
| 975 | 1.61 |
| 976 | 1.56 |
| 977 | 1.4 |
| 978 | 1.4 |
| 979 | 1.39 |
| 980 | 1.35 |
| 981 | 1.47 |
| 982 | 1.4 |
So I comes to 2.6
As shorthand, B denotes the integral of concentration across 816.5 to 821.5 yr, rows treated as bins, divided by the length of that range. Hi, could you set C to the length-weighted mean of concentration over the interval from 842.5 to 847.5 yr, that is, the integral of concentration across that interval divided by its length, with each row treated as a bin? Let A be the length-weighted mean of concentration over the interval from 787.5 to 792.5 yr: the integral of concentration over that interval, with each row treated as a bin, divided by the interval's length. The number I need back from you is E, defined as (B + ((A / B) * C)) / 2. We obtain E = 2.69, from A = 3.06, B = 2.7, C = 2.37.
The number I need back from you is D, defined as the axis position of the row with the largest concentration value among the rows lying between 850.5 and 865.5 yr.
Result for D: 862 yr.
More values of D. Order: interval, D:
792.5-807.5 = 793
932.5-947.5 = 934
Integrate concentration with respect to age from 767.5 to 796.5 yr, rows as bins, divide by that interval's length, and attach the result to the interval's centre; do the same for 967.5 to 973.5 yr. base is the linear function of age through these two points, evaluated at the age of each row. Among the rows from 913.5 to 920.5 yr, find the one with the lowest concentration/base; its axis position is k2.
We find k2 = 915 yr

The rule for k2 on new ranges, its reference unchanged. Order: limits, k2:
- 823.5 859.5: 835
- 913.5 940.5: 935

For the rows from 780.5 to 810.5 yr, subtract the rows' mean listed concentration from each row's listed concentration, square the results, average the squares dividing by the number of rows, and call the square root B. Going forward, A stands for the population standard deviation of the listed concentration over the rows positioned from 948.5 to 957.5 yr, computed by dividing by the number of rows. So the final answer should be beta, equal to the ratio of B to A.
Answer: 1.9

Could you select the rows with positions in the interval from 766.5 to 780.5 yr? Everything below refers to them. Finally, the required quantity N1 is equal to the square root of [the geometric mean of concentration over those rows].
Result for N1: 1.73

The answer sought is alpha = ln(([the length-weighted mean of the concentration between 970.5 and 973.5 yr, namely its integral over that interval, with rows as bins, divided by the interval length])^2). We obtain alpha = 0.80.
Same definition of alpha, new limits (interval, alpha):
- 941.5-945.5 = 1.00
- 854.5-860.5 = 1.57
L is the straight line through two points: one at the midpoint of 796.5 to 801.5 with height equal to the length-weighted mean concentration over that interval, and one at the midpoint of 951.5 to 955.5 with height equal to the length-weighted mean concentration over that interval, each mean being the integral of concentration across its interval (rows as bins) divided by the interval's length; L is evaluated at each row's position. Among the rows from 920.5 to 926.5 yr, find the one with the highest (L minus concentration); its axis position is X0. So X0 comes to 925 yr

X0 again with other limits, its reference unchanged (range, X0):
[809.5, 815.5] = 815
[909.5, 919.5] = 912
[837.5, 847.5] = 839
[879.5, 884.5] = 883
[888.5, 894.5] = 889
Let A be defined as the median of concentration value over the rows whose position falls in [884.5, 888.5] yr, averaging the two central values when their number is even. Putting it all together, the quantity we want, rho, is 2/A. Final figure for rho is 0.93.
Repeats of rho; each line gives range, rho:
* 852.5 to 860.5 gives 0.91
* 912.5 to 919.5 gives 0.85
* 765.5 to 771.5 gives 0.67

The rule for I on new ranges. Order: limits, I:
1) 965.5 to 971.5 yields 1.6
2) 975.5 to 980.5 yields 1.4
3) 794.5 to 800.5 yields 2.7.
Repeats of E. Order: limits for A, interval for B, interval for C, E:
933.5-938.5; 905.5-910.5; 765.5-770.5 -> 2.53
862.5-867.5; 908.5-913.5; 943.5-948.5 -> 2.03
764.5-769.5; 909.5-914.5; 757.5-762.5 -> 3.11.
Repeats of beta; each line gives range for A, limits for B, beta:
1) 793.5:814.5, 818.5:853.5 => 1.6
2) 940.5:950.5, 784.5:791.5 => 1.7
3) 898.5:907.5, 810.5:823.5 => 1.6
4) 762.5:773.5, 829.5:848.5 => 0.8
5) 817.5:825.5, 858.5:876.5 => 0.6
